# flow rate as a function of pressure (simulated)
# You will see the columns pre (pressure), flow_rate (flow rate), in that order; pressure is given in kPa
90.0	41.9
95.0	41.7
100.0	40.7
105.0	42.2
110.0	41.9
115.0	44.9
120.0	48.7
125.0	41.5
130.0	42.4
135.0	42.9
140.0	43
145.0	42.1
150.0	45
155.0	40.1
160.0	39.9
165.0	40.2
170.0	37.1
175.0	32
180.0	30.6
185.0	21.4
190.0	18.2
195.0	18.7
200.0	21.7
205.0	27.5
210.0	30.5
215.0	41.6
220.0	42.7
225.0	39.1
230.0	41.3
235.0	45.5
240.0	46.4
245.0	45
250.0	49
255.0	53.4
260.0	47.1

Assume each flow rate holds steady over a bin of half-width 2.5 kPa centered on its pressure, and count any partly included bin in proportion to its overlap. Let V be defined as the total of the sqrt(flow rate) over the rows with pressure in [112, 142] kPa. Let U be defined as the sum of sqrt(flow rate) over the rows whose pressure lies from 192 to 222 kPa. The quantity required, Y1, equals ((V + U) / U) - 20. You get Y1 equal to -17.8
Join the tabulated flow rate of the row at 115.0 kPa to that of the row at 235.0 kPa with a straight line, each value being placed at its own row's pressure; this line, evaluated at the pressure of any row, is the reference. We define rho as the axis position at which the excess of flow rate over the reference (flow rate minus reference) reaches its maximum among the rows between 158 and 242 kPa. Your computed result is 240.0 kPa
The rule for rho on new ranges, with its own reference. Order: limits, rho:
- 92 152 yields 120.0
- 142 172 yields 150.0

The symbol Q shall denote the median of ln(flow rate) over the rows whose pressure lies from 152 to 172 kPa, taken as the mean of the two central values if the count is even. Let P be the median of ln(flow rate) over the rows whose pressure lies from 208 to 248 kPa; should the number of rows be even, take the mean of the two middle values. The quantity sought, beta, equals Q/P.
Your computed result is 0.99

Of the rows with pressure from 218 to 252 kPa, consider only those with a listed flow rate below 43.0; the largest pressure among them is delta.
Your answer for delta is 230.0 kPa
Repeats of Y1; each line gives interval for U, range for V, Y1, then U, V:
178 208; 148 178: -17.7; 29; 37.4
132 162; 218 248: -18.0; 39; 39.5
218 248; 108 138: -18.0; 39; 39.7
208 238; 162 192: -18.1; 38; 32.5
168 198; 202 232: -17.8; 30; 36.4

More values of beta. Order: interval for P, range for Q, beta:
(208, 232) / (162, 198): 0.92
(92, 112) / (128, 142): 1.01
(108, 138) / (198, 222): 0.91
